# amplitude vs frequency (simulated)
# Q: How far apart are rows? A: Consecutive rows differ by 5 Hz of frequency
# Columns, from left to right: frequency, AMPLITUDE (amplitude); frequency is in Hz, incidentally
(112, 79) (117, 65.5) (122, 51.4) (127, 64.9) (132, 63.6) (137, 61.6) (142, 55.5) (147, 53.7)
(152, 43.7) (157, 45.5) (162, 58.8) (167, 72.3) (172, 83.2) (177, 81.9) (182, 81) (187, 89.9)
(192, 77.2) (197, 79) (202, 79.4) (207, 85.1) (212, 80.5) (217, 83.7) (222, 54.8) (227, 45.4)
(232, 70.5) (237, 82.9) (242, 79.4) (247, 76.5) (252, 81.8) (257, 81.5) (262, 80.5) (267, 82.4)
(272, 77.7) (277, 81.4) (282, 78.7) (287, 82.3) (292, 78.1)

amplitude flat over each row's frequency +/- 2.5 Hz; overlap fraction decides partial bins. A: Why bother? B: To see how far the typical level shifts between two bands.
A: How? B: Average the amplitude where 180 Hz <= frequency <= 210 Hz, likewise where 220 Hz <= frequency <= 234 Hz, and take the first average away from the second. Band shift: -25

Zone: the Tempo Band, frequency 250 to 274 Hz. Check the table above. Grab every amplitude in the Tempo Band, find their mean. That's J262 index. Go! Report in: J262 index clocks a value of 81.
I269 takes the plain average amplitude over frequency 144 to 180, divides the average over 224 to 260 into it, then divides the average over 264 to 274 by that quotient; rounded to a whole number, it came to 94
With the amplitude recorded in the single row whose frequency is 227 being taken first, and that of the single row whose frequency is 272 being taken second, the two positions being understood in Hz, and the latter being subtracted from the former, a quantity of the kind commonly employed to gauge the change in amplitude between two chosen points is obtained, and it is -32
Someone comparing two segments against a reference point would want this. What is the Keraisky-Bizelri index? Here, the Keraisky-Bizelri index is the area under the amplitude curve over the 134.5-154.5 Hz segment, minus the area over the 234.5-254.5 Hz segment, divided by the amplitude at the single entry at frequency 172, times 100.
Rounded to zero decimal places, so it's -638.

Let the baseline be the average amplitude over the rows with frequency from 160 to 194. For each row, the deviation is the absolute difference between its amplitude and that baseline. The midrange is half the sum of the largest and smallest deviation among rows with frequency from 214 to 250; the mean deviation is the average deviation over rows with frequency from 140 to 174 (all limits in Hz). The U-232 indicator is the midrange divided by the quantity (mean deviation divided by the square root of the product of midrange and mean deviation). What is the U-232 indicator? 15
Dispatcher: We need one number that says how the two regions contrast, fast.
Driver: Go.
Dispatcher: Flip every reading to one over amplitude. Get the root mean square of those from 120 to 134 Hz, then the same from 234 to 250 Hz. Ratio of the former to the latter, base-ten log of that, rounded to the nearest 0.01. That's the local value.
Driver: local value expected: 0.13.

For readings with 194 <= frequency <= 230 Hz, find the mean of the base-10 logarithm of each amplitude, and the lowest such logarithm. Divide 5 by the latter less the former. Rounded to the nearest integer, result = -26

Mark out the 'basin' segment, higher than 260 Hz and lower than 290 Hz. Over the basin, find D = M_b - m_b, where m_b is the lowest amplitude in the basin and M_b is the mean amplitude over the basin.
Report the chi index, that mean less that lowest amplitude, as 3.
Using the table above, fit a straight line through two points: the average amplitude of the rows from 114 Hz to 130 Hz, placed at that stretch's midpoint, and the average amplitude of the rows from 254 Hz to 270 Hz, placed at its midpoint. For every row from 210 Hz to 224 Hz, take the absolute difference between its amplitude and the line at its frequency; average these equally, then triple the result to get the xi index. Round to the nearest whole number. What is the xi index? 36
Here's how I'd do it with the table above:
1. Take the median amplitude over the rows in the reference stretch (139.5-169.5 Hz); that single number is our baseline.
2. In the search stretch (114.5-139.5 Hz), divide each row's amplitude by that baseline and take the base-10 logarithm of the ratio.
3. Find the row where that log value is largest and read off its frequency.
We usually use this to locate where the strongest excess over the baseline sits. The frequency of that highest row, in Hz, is 117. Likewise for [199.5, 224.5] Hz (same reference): 207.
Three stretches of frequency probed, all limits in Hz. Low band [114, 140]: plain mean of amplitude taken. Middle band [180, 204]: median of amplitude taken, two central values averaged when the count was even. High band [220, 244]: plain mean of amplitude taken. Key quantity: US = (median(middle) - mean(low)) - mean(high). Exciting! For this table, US -49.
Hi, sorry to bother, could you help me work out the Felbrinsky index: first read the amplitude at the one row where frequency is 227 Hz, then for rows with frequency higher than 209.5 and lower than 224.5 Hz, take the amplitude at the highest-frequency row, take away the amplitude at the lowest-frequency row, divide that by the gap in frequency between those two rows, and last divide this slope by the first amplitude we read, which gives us -0.057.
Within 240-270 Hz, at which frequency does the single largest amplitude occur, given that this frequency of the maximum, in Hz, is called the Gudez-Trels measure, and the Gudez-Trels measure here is 267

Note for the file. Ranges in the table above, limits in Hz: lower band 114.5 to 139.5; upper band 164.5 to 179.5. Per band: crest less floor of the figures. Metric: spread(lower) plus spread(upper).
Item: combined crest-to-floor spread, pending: 25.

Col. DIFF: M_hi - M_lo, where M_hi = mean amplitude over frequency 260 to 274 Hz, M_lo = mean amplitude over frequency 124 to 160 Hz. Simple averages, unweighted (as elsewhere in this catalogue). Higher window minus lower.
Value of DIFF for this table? 25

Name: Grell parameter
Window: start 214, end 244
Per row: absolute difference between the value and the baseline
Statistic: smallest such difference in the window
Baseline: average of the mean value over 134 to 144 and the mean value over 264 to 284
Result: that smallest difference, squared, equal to 1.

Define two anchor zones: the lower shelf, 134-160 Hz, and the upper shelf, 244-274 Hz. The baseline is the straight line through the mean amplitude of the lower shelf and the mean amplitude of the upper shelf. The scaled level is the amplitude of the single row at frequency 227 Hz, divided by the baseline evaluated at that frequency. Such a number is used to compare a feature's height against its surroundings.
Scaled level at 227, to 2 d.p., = 0.63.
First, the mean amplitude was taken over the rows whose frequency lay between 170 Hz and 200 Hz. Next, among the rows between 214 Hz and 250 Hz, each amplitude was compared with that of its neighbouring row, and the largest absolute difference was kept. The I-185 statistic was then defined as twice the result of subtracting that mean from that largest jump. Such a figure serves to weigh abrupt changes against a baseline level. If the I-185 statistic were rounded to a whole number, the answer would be -106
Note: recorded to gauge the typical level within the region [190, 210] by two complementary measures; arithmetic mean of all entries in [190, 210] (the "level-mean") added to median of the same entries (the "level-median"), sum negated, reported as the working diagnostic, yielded -159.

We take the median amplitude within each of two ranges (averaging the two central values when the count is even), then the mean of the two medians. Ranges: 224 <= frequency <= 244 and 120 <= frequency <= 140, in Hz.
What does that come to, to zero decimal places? 69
